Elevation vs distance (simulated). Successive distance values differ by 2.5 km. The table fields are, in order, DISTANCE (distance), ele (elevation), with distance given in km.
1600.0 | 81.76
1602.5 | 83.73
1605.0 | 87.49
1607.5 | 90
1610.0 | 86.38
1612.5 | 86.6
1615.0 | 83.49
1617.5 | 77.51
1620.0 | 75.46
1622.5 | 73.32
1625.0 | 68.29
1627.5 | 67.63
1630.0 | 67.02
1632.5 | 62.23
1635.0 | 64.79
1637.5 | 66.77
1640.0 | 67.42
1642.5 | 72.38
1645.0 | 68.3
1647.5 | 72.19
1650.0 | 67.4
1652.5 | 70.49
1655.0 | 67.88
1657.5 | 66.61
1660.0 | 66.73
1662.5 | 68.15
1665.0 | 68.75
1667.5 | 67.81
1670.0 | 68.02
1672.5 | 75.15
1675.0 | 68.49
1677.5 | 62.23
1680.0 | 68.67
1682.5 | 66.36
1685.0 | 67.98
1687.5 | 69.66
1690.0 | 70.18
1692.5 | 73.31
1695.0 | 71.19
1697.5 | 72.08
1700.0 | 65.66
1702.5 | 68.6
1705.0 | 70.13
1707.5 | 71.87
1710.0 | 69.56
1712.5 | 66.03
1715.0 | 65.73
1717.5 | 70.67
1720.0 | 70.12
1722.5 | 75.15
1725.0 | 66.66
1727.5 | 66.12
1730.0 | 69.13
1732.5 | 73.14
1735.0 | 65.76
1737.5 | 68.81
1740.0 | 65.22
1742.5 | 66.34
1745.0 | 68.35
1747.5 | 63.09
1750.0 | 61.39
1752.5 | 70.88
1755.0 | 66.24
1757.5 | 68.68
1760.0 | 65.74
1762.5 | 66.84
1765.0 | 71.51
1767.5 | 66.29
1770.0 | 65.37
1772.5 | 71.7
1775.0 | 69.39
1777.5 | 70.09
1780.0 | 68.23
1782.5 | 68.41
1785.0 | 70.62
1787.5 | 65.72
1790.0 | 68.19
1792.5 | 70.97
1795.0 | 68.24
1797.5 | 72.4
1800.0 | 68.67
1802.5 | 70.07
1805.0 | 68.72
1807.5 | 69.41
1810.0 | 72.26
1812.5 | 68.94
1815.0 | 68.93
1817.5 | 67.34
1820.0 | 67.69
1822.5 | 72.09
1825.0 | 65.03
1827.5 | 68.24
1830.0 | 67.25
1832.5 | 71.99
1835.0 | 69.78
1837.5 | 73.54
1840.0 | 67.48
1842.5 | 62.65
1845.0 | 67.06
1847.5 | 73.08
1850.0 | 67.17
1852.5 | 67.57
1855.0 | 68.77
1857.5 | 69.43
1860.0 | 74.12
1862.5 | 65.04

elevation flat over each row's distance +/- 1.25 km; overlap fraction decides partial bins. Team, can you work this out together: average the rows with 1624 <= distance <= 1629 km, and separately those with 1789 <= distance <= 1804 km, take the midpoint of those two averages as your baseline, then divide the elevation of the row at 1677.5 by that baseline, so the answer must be 0.90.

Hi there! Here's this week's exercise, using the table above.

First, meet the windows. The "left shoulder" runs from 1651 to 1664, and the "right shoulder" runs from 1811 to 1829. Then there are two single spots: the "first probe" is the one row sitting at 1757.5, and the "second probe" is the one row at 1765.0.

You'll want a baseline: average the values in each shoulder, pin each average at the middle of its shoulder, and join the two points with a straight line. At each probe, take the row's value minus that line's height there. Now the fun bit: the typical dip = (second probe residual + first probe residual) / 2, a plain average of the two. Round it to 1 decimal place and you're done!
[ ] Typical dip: 1.9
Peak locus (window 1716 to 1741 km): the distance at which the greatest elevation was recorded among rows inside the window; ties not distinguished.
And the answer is 1722.5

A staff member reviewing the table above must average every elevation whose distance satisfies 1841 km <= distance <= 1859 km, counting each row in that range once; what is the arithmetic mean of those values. 68.0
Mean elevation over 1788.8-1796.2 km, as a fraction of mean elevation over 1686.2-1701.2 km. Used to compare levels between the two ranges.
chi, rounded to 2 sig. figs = 0.98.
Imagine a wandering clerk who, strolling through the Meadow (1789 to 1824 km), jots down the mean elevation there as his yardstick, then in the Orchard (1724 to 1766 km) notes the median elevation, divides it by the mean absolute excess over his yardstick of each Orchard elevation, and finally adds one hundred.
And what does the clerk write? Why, 122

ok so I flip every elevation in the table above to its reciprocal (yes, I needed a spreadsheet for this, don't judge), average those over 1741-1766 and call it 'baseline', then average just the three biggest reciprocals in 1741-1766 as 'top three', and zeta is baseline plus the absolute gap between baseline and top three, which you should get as 0.0158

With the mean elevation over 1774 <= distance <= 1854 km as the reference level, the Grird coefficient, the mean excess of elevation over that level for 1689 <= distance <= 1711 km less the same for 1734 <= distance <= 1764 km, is 3.8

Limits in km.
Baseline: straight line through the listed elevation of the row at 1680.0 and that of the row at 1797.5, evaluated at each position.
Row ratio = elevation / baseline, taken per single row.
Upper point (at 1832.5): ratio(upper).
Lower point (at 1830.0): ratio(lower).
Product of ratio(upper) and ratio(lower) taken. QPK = 0.90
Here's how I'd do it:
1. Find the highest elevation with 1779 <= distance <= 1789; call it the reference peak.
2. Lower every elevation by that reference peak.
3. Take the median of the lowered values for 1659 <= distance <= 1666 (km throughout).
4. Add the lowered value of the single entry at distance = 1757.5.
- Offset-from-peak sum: -4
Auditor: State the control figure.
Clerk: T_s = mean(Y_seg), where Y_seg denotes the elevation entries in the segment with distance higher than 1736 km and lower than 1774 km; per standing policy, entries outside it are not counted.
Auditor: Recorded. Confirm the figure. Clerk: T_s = 67.1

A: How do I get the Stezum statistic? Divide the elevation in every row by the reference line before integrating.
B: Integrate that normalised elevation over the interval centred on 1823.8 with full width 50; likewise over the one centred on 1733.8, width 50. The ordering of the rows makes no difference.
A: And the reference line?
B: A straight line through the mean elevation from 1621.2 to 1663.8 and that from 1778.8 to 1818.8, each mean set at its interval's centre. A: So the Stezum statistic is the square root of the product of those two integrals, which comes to 49.5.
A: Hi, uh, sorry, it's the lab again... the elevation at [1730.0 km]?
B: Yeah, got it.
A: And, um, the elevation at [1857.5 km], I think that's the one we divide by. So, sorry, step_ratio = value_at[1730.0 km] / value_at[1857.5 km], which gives 1.00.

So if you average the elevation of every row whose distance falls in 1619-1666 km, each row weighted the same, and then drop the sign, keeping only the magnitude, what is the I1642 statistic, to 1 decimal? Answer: 68.5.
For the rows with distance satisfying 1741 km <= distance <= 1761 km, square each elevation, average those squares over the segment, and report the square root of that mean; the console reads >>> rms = 66.4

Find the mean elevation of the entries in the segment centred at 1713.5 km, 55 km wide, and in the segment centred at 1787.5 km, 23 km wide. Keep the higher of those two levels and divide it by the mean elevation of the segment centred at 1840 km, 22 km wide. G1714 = 1.006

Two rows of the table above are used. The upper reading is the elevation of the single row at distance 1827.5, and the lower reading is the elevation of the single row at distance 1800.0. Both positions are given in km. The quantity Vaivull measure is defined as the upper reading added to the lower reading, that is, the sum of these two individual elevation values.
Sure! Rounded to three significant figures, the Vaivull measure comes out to 137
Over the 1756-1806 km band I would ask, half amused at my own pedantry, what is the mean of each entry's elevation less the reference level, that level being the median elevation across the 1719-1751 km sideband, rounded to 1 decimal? 2.1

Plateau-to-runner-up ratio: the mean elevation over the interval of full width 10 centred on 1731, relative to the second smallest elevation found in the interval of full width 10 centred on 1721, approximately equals 0.98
